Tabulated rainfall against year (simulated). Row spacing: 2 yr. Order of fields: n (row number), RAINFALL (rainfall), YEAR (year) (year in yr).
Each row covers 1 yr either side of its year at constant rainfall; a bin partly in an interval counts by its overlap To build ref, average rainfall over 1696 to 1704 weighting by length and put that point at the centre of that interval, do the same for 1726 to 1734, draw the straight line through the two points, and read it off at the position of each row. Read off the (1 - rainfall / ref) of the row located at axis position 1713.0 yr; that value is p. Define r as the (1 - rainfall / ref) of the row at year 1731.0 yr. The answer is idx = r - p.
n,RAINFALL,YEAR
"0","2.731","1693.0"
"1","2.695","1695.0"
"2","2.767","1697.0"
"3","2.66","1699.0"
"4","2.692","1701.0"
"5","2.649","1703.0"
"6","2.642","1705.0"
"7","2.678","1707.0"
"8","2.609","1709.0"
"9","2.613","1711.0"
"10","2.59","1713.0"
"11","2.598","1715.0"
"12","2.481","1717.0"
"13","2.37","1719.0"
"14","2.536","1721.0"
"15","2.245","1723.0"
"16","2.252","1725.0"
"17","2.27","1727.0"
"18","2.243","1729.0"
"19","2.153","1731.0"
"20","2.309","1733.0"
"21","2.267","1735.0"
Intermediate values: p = -0.037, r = 0.034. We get 0.07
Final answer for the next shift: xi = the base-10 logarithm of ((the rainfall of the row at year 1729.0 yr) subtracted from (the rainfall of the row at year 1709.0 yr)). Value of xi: -0.4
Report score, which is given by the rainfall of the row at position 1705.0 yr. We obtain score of 2.642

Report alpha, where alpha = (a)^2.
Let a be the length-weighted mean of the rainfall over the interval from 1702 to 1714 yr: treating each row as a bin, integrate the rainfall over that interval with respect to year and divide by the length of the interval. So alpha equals 6.9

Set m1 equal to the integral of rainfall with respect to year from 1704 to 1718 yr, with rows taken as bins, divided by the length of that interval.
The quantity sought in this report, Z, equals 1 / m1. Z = 0.384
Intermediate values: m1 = 2.60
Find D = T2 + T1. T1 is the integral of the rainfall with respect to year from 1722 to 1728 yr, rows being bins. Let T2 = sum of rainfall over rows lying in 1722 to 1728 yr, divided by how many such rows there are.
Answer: 16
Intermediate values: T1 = 14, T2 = 2.26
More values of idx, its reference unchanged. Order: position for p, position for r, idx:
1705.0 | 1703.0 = 0.01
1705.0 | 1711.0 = -0.02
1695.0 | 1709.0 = -0.05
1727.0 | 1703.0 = -0.01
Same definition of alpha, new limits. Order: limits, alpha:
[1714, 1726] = 5.8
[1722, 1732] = 5.0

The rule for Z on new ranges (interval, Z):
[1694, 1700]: 0.369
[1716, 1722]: 0.406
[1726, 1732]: 0.450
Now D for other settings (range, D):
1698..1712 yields 40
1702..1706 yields 13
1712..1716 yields 13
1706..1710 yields 13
